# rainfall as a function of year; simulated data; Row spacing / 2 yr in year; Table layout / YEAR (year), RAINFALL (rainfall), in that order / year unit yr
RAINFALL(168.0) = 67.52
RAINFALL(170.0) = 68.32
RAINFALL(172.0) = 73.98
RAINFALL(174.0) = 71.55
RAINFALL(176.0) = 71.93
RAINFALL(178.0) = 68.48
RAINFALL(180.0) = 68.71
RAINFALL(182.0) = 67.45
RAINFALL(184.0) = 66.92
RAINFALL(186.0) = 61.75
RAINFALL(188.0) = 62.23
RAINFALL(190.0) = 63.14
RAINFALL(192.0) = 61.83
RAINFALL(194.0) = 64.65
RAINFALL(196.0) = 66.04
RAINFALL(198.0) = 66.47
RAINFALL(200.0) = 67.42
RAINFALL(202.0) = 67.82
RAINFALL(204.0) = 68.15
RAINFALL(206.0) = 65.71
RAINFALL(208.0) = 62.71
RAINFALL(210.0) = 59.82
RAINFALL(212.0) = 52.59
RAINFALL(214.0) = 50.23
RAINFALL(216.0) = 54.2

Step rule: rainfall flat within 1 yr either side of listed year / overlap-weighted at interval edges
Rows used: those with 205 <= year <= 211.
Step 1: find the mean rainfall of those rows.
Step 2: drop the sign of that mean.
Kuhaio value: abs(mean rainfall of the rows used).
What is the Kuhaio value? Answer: 62.7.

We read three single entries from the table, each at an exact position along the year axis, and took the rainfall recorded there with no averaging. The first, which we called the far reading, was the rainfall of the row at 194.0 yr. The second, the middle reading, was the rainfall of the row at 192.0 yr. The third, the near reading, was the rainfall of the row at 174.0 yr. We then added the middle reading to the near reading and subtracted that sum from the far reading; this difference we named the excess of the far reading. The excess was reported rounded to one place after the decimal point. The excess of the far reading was -68.7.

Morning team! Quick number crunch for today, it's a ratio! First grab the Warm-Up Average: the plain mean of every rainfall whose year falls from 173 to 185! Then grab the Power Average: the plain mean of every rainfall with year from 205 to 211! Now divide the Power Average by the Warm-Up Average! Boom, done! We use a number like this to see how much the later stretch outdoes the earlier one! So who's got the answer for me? 0.91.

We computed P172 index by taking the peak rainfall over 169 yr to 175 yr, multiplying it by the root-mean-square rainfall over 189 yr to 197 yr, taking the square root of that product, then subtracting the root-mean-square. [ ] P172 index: 4.8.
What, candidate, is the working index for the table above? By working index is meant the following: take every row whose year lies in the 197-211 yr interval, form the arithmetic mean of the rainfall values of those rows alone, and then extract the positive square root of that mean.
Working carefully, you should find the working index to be 8.1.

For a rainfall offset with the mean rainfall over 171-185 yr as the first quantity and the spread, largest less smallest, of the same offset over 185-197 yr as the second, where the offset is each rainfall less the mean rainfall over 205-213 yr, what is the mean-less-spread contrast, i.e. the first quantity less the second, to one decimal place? 5.4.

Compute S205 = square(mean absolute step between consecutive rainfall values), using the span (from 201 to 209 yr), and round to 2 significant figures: 3.7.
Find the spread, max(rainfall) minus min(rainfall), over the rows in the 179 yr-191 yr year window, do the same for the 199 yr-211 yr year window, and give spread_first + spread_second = 15.3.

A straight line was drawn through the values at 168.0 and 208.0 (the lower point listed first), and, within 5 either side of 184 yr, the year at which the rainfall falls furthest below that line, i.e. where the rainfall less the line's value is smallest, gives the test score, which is 186.0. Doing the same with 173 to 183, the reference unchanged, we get 182.0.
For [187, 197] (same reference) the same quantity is 188.0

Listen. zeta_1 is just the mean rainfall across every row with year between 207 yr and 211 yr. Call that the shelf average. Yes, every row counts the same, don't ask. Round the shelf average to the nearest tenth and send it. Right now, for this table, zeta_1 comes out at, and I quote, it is 61.3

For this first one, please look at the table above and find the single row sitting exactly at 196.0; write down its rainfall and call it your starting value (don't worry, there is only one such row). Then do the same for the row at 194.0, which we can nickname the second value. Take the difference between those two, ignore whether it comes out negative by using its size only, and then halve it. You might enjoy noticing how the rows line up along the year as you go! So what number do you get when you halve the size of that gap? 1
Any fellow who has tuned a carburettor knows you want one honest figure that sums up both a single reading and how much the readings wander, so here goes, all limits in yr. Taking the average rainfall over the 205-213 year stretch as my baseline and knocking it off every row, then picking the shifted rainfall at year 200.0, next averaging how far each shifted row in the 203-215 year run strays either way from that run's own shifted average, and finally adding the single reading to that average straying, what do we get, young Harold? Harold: 13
